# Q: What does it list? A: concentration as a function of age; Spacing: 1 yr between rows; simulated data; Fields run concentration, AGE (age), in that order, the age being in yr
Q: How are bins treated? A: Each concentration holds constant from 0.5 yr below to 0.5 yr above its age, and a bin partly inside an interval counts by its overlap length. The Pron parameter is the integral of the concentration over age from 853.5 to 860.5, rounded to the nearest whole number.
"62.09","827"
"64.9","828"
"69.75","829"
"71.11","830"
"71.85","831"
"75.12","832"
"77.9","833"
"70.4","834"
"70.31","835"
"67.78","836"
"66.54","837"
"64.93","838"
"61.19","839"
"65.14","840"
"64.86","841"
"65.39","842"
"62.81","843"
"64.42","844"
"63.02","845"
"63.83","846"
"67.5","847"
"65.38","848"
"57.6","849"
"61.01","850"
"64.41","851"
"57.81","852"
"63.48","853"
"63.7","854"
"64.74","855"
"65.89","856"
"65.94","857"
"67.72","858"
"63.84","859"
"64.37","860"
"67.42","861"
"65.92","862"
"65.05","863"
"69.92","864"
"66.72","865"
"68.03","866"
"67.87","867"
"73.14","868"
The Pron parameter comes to 456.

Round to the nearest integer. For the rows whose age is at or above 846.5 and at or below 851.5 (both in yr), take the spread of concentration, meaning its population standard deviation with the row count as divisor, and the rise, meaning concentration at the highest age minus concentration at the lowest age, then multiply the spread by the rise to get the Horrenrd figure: -11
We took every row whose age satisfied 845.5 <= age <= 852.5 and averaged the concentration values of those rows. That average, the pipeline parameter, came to 63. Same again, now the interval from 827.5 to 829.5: 67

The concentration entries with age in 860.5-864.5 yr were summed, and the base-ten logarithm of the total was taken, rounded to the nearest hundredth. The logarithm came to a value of 2.43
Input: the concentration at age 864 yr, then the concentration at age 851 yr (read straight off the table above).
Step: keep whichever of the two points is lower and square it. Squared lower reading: 4149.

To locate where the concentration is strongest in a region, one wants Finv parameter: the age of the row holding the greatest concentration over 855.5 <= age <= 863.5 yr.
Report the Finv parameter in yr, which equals 858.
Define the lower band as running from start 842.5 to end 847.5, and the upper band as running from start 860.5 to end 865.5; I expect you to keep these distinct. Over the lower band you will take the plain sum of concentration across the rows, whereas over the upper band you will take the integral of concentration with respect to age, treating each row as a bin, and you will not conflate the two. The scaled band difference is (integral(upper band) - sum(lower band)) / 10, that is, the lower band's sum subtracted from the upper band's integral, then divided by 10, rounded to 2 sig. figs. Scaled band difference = 1.3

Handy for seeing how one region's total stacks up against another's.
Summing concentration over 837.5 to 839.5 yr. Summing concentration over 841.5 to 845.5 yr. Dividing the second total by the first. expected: 2.03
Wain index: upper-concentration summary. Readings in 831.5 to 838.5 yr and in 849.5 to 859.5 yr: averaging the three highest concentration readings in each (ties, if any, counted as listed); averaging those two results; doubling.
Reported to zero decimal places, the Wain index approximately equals 141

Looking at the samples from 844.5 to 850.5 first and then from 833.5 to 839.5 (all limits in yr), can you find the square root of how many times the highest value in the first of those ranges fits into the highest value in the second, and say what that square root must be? 1.02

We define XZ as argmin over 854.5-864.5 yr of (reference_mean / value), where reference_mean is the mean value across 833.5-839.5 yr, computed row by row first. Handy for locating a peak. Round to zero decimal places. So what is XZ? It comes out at 864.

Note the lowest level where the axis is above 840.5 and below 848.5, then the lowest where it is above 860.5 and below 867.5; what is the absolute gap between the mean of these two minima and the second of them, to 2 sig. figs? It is 1.1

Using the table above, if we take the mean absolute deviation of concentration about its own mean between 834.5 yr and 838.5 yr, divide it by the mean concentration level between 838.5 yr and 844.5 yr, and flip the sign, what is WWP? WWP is -0.026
